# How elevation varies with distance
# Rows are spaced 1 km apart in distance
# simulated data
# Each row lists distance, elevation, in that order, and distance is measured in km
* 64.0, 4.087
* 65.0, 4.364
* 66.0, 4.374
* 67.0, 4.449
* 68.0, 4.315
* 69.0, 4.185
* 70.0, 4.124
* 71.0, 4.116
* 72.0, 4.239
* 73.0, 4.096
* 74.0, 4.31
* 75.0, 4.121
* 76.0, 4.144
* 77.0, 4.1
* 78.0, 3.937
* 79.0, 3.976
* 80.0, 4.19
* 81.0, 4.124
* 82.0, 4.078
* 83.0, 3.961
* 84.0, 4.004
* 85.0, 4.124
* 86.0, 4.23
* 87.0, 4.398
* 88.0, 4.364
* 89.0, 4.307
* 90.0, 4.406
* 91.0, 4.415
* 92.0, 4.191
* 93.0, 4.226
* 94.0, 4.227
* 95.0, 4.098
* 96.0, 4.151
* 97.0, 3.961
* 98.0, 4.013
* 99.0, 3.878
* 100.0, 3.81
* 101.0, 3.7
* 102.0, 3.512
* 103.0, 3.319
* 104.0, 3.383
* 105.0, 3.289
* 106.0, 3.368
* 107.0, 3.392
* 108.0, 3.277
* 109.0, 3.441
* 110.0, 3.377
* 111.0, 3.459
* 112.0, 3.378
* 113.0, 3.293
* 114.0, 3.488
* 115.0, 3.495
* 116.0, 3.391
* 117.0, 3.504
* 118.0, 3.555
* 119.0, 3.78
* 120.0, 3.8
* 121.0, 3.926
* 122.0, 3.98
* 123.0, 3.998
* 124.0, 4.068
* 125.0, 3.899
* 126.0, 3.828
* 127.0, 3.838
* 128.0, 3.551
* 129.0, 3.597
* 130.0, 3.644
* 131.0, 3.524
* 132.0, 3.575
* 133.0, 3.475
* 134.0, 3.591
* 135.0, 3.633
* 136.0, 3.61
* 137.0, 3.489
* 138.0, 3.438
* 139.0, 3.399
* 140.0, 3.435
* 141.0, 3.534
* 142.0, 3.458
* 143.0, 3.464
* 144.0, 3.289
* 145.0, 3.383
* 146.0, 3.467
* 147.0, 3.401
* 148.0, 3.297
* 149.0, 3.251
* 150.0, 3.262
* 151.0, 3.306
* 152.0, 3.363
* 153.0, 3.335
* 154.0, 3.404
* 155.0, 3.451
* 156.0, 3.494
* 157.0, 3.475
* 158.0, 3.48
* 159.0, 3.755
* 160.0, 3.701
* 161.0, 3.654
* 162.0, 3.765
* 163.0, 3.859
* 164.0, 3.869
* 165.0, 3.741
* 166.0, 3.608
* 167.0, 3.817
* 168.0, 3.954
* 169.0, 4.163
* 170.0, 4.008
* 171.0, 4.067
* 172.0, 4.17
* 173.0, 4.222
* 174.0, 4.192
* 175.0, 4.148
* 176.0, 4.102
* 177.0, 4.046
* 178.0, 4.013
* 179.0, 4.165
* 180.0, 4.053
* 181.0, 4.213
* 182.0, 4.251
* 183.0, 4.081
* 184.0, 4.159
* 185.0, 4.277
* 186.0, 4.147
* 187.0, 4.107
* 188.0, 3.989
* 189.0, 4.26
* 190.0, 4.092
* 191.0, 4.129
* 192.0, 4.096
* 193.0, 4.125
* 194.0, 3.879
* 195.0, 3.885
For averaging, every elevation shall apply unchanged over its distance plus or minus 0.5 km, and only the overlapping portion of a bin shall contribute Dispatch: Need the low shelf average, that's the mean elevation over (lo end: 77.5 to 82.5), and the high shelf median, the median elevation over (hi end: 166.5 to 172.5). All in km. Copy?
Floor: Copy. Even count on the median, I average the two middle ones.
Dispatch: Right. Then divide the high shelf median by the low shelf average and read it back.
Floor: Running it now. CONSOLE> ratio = 0.99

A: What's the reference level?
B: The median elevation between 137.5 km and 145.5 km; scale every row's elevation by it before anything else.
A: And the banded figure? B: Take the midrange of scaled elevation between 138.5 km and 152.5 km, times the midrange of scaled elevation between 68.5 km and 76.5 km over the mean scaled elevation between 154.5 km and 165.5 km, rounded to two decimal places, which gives 1.13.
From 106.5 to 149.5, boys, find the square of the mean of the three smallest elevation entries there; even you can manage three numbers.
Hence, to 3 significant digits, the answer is 10.7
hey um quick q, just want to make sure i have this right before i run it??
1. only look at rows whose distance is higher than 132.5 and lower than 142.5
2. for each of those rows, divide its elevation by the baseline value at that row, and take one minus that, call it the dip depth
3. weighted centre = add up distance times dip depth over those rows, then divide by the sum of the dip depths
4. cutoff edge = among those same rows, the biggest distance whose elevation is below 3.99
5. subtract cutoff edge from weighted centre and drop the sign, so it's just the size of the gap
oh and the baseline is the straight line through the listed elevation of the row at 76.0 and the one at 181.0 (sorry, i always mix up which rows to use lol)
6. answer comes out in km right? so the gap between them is 4.3 km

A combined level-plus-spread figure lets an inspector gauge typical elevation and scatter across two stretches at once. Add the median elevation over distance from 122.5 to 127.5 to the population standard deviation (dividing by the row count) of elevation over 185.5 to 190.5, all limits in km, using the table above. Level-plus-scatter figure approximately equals 4.0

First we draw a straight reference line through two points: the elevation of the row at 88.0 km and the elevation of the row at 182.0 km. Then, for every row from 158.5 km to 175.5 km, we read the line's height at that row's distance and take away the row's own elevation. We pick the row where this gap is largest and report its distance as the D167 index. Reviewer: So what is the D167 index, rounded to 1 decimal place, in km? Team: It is 166.0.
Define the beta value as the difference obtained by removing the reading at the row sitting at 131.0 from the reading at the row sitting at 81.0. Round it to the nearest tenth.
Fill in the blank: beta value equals 0.6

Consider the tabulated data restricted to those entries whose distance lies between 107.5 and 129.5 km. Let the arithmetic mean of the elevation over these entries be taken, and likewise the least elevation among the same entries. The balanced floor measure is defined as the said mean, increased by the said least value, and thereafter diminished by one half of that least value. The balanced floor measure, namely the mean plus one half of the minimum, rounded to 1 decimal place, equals 5.3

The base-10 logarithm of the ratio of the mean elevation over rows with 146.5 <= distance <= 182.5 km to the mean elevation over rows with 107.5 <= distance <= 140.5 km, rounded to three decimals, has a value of 0.021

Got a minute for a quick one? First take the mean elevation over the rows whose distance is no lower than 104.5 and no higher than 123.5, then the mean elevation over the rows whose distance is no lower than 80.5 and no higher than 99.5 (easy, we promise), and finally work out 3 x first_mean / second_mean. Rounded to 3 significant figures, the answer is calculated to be 2.55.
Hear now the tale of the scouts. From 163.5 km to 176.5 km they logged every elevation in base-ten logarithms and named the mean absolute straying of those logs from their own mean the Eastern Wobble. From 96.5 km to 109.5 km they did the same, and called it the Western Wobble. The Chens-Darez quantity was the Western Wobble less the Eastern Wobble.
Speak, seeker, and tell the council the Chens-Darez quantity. 0.011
